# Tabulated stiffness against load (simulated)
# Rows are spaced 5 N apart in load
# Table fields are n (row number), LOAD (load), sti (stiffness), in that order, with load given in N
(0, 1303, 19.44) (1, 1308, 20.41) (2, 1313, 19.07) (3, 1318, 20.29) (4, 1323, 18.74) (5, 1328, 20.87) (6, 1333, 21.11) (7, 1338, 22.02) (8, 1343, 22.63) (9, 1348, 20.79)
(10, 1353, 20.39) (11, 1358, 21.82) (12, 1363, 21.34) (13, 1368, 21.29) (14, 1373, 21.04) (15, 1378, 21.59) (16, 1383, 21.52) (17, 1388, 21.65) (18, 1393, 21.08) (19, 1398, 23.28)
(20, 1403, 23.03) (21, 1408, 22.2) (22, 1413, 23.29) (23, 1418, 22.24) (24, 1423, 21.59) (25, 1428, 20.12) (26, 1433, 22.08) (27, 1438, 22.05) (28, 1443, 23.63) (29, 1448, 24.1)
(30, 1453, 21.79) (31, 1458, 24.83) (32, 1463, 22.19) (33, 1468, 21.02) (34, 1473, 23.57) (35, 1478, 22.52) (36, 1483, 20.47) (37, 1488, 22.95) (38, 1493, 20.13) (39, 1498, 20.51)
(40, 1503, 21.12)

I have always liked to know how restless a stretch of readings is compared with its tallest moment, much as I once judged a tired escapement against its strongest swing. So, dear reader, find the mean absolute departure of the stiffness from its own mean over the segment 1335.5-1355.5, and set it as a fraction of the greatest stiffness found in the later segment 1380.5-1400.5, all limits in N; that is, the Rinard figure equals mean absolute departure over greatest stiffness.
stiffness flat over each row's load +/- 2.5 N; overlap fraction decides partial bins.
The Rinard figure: 0.037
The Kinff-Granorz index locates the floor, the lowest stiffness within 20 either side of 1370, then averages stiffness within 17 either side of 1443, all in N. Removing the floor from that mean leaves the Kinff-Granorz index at 2.27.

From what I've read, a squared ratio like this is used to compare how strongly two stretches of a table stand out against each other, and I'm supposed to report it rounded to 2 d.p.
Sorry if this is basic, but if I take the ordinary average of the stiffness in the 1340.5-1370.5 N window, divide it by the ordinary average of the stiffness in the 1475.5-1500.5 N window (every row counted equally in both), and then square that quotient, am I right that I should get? 1.01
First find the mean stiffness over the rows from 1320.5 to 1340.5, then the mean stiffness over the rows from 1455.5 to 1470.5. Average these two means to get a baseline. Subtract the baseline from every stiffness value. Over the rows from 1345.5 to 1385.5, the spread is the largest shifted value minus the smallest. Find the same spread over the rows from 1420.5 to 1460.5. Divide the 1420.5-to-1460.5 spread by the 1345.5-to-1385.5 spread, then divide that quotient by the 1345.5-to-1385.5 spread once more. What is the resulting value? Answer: 2.3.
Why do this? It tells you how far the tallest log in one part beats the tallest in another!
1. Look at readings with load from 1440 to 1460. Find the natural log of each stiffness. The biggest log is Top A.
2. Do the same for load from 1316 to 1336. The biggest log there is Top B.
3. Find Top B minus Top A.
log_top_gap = -0.162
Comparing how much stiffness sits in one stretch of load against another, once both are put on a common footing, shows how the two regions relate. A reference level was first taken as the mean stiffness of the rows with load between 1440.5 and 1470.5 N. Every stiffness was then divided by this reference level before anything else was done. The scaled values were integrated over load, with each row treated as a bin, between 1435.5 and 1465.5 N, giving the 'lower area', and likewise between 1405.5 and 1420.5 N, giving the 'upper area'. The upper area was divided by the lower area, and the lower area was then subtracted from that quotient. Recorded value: -30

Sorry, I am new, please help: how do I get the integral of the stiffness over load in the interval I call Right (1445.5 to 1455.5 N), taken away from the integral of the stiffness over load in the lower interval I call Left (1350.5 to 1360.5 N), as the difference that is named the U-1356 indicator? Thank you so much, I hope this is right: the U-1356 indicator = -18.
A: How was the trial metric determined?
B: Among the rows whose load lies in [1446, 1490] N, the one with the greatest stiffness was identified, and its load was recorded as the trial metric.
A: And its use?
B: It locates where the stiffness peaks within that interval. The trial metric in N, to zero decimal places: 1458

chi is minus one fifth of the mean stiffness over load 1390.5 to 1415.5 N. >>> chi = -4.52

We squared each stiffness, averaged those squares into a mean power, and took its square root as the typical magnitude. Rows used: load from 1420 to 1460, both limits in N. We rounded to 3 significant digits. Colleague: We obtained 22.6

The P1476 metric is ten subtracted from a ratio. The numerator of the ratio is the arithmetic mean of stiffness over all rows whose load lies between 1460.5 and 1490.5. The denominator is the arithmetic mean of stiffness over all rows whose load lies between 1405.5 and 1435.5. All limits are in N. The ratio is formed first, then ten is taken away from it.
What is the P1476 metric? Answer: -8.99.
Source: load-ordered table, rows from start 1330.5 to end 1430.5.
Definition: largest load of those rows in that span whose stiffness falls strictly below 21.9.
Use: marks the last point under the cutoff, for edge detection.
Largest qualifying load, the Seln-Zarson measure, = 1428 N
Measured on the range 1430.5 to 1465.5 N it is 1453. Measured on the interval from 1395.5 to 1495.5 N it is 1493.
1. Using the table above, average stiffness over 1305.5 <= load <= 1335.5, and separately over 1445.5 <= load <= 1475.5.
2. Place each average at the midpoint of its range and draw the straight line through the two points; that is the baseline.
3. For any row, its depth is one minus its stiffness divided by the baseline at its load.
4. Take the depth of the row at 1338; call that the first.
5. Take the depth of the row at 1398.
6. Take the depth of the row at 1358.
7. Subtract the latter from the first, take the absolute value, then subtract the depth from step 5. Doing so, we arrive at 0.106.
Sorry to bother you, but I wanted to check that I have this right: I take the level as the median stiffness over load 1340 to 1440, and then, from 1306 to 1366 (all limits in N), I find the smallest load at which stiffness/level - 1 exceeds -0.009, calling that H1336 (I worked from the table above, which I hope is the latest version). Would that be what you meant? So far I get 1338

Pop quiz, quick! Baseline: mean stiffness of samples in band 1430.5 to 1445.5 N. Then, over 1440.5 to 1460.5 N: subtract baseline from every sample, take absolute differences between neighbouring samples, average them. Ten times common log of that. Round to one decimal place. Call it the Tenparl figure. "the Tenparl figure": 2.9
